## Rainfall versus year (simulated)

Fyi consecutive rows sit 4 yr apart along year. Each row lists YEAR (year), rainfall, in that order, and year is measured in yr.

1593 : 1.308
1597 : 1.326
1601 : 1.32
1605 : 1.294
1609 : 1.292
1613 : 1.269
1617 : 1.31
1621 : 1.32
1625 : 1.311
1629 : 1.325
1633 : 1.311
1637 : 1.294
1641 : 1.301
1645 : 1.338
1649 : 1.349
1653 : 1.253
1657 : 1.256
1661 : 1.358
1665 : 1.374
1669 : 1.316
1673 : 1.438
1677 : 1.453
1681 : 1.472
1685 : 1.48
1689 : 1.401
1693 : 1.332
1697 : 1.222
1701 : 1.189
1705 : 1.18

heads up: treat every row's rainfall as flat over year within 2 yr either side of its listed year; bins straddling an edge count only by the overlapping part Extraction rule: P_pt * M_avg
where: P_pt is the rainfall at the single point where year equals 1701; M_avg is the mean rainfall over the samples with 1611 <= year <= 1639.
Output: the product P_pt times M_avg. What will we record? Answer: 1.55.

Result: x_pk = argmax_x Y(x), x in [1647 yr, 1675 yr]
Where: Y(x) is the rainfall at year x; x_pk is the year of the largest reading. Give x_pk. 1673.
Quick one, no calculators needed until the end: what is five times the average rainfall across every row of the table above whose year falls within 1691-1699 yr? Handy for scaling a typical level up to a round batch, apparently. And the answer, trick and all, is 6.385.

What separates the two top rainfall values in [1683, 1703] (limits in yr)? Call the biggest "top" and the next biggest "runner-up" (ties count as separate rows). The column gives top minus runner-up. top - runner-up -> 0.079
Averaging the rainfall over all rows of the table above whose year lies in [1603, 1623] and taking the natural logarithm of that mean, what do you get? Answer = 0.26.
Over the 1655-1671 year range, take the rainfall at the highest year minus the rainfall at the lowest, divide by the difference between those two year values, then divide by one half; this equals 0.010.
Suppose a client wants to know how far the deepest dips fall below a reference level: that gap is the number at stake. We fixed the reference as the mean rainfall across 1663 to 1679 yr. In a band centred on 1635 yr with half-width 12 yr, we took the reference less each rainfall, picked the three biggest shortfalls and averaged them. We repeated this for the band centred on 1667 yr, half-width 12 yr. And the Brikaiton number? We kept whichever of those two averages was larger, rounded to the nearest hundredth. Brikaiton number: 0.09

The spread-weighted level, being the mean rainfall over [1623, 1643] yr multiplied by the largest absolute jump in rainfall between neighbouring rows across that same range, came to 0.02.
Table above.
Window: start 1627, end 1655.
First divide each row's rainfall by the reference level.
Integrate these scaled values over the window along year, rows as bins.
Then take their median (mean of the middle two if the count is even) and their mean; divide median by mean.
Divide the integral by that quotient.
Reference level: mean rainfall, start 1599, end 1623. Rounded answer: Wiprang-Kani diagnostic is 28.2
